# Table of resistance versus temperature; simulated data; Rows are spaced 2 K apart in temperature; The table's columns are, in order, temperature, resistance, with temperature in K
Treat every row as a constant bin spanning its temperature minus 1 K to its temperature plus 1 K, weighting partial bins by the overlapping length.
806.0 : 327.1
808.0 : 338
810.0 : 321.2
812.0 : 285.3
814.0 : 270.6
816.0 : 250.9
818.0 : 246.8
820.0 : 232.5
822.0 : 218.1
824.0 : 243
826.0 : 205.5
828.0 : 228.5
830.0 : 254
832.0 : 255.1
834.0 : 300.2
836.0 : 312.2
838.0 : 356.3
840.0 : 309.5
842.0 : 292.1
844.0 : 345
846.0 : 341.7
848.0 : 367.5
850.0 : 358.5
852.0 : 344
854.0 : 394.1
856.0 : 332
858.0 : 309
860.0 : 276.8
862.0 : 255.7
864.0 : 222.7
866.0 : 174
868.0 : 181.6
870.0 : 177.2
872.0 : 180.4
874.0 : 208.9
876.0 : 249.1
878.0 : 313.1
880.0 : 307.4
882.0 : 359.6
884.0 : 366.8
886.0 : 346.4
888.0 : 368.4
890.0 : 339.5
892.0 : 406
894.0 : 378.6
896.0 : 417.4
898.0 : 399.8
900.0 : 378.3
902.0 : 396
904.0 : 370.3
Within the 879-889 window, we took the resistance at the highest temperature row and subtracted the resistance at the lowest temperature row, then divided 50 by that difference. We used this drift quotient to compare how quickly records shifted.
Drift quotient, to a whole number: 1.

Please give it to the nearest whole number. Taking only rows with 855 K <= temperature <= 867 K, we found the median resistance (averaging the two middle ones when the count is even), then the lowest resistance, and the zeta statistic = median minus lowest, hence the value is 92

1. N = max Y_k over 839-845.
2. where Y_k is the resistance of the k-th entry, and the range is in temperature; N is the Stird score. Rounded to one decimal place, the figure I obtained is 345.0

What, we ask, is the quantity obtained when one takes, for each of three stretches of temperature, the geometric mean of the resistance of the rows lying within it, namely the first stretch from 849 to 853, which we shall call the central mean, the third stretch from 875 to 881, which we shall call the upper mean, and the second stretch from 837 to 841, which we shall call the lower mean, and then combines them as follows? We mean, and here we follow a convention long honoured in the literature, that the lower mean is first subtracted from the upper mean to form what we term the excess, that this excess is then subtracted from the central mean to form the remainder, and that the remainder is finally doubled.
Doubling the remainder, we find 790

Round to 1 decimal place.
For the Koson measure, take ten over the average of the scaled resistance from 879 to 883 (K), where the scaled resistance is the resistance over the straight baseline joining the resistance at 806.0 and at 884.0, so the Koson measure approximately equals 11.0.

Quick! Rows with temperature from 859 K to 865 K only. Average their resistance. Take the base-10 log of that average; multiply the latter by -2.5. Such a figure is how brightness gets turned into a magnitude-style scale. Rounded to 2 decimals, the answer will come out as -6.00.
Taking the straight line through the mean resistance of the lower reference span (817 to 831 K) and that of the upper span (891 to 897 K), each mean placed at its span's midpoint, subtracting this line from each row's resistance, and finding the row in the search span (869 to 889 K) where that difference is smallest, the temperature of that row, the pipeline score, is 872.0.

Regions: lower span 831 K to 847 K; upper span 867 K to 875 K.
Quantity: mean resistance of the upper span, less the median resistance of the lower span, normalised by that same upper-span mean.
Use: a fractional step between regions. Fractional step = -0.66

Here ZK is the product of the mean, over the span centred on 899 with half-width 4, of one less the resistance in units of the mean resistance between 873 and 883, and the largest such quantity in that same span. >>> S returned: 0.12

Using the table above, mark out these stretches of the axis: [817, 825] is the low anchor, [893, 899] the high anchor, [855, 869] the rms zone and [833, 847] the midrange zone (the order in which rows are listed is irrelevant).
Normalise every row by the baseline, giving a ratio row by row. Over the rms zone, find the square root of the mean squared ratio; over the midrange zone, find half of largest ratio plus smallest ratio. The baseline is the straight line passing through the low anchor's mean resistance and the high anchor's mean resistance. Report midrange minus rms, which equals 0.37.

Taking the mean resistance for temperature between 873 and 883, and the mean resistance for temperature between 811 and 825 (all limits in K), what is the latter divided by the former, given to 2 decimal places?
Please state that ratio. 0.87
